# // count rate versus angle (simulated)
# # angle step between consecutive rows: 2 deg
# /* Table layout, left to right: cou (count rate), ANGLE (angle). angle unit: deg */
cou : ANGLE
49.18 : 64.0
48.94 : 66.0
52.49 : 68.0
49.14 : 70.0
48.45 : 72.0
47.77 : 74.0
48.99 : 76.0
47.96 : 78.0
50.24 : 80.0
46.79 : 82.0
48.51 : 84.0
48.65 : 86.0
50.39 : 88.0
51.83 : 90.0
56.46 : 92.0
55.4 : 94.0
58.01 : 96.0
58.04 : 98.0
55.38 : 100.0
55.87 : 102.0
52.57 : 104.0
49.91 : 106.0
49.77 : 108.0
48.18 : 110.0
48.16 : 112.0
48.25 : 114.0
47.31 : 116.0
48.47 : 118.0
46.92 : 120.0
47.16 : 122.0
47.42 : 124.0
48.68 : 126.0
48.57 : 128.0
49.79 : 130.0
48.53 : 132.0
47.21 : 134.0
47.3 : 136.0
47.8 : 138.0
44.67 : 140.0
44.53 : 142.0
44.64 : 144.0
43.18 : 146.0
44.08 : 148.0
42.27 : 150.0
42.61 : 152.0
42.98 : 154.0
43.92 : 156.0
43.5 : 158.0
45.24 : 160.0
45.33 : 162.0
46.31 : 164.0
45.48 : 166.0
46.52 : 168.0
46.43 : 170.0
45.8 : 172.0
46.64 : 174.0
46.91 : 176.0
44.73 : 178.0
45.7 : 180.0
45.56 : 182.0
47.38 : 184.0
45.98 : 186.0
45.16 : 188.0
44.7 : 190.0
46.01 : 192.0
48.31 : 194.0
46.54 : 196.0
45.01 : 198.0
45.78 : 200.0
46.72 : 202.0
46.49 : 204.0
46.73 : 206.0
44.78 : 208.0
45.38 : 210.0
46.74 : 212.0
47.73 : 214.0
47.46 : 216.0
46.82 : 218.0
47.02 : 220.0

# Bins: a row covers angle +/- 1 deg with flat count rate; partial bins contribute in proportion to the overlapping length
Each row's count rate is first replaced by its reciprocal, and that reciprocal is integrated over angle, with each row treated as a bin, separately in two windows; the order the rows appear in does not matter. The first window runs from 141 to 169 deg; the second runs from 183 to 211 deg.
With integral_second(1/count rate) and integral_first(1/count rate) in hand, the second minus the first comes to -0.0241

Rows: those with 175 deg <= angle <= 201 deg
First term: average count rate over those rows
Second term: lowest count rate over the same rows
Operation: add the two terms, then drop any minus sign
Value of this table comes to 90.7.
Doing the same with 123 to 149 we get 89.8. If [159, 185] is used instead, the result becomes 90.7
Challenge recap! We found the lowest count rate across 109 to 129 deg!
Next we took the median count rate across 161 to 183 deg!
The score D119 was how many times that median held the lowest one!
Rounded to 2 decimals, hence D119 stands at 0.98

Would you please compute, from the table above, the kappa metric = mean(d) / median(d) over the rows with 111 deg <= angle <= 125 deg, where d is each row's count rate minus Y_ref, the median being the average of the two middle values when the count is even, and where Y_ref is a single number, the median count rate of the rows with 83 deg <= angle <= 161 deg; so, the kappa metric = 0.67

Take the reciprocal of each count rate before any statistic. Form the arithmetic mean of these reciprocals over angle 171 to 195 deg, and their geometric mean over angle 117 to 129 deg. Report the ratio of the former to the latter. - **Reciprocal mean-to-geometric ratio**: 1.039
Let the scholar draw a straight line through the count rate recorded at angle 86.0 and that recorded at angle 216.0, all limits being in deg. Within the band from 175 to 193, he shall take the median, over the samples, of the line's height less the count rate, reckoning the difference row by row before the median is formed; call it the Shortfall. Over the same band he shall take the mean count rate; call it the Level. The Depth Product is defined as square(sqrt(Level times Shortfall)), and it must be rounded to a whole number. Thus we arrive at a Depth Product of 96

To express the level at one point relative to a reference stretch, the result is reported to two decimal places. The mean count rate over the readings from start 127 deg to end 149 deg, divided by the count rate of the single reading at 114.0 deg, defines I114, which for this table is 0.96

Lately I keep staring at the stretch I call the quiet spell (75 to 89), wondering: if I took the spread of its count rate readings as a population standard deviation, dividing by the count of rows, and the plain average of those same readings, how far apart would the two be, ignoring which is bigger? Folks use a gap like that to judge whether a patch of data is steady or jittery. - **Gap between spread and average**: 47.6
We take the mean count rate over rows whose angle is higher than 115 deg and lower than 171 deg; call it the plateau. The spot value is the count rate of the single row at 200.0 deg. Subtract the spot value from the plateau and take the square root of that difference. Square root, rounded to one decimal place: 0.4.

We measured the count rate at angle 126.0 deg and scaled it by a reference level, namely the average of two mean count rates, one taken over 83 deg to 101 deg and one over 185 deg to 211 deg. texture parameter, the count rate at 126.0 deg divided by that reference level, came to 0.98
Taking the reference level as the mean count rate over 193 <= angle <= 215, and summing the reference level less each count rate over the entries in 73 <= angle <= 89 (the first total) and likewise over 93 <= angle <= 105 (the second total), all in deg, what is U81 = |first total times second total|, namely 1039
